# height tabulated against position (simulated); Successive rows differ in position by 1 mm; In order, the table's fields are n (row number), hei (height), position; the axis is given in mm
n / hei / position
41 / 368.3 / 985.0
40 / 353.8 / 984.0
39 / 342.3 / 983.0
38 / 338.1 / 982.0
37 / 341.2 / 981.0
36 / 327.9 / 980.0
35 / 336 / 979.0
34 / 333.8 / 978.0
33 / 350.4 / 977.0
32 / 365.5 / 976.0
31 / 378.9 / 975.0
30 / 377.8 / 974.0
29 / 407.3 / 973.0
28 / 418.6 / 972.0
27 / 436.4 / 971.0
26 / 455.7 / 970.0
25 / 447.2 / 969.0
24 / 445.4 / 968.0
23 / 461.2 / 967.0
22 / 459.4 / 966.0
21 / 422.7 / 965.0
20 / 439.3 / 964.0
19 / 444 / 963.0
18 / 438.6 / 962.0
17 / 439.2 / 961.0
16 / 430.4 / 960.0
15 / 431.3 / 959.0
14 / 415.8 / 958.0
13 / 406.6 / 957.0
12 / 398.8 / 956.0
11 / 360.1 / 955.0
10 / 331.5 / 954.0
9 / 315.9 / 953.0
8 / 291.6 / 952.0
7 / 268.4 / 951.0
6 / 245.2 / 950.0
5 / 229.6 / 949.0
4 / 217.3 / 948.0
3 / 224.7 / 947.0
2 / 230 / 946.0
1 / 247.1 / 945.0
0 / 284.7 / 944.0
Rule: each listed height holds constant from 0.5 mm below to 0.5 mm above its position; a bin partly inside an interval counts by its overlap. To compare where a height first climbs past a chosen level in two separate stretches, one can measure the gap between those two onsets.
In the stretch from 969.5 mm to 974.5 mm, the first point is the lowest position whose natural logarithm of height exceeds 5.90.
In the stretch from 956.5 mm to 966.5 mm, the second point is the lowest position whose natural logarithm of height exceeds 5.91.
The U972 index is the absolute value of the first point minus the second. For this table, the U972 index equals 13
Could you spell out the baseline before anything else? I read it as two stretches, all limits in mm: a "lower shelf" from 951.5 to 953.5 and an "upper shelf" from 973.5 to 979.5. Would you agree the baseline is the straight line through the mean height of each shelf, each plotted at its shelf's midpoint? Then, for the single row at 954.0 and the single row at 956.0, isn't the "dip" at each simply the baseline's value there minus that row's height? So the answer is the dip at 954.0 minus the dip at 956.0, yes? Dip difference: 63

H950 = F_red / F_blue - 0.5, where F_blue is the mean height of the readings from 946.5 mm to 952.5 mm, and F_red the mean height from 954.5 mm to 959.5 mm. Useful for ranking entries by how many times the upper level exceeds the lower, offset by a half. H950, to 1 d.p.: 1.1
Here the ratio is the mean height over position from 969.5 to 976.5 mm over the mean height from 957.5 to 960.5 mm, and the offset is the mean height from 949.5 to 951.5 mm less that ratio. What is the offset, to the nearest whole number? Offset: 256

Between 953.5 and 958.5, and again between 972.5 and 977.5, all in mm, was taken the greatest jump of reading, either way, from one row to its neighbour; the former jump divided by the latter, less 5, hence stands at -3.7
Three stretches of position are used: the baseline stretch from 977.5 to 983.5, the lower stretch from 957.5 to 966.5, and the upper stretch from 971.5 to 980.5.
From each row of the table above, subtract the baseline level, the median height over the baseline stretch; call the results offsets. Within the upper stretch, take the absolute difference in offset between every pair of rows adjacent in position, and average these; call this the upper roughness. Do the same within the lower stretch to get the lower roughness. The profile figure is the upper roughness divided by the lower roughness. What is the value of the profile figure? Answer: 1.1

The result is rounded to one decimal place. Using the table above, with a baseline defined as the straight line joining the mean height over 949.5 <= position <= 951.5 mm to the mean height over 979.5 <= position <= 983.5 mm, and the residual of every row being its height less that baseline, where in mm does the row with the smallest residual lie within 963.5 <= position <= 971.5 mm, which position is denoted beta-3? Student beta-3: 971.0 mm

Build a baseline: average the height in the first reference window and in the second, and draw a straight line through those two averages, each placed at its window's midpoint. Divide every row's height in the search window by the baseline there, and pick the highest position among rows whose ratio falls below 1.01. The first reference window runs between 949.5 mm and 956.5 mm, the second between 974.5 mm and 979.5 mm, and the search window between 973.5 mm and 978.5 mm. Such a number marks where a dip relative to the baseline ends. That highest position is 978.0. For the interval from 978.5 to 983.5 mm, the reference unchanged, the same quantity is 983.0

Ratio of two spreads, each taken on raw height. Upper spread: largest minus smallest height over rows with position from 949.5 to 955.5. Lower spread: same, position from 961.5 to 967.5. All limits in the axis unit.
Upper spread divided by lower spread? 3.0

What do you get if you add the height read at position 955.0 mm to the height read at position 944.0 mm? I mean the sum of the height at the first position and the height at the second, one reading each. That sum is 645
